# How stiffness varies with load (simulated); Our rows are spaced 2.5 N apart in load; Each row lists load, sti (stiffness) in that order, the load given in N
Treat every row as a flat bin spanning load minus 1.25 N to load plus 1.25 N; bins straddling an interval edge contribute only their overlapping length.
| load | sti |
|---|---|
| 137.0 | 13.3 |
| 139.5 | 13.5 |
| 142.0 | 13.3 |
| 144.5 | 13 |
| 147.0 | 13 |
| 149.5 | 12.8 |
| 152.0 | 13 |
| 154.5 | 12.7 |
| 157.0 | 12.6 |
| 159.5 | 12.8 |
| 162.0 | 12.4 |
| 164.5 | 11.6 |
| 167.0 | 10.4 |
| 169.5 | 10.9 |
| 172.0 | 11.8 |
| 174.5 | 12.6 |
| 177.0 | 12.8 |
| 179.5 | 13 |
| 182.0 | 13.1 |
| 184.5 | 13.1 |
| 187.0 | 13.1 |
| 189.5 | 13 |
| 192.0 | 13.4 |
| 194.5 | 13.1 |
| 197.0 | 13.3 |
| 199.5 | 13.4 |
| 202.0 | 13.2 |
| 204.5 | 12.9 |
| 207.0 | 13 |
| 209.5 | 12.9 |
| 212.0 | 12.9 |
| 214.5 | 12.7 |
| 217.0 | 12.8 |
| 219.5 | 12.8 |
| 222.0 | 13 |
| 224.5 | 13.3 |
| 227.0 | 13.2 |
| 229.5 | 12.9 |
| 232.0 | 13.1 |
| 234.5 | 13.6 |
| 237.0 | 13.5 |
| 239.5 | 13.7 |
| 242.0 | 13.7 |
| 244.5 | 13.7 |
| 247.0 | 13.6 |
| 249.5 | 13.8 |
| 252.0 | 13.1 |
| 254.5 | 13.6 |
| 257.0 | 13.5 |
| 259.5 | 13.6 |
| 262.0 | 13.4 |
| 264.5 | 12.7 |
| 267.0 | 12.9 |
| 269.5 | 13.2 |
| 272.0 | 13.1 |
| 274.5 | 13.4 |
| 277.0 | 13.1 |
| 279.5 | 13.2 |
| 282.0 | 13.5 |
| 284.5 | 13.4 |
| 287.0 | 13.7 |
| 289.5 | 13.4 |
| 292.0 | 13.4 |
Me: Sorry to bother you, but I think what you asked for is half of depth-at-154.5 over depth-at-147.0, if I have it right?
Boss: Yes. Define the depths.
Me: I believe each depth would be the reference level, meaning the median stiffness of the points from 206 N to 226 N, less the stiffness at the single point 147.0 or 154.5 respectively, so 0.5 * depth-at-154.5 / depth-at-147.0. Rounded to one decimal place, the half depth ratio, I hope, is -1.0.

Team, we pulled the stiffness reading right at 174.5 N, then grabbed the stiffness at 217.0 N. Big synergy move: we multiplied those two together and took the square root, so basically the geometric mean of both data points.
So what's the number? 12.7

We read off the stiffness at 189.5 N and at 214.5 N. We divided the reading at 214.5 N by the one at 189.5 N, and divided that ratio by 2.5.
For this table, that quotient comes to 0.391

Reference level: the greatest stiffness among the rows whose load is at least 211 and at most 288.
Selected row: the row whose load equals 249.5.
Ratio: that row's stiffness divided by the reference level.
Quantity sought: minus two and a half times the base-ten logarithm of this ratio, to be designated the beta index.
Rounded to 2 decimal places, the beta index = 0.00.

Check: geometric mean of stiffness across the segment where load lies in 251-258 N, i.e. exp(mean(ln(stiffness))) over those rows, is 13.4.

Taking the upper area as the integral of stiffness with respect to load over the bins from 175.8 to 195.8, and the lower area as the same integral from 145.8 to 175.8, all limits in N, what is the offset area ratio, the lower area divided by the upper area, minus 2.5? -1.1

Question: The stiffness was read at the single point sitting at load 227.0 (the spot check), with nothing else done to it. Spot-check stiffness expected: 13.2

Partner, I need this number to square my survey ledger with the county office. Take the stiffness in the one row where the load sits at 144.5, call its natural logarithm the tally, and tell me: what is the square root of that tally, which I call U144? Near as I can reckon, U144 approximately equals 1.60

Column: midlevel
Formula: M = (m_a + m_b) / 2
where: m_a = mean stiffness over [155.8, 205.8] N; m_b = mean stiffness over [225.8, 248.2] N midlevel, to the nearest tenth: 13.0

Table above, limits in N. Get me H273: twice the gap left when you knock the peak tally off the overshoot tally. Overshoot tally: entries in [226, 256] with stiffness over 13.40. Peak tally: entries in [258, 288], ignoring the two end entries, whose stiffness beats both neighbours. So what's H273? 10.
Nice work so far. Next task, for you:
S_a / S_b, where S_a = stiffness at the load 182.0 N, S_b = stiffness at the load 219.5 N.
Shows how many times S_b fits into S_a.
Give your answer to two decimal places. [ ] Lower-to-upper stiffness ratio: 1.02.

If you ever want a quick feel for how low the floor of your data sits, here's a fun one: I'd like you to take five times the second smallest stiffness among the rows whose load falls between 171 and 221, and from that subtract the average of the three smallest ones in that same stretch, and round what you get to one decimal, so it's 50.6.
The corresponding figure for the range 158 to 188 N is 43.5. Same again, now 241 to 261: 54.1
